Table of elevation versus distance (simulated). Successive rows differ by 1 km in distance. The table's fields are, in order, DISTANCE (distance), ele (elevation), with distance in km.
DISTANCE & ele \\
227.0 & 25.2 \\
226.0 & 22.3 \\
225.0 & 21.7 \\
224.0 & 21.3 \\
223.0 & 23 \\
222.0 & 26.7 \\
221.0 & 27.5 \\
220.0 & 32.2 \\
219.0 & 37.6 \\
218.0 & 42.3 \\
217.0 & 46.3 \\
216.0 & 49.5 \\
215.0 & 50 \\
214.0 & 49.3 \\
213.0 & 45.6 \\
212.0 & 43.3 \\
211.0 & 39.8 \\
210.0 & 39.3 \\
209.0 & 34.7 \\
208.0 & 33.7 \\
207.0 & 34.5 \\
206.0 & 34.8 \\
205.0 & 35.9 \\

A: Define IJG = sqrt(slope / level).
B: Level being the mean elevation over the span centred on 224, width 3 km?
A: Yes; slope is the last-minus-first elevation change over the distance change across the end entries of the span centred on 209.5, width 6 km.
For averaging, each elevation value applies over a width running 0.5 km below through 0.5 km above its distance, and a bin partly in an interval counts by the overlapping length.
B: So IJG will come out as 0.28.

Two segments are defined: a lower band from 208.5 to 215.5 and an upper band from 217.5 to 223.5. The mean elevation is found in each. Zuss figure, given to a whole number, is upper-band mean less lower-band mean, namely -12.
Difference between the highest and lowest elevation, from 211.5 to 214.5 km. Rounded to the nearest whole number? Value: 6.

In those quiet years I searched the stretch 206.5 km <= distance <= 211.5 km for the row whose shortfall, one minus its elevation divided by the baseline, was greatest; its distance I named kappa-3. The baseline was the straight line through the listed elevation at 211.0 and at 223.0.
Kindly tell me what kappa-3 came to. 207.0 km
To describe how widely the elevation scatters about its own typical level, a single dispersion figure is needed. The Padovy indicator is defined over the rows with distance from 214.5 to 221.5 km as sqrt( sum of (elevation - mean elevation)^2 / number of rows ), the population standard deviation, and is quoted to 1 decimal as 8.1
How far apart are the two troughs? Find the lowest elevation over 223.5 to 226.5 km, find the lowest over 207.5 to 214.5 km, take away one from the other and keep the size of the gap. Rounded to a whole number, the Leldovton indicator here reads 12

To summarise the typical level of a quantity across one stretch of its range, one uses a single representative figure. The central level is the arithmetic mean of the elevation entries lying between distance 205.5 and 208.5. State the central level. 34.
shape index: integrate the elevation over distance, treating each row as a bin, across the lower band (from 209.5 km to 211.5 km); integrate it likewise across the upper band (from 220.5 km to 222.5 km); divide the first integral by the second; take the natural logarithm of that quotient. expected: 0.38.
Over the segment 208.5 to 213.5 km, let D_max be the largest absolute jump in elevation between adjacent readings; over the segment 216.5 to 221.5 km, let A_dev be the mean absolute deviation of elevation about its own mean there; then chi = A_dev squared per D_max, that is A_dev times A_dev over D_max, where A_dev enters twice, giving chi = 7.5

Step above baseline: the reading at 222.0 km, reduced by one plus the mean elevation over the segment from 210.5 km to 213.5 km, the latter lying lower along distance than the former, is -17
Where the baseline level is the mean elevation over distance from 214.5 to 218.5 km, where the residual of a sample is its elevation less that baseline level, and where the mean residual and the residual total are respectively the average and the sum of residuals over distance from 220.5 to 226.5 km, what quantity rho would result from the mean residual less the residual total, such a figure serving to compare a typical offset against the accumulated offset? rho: 116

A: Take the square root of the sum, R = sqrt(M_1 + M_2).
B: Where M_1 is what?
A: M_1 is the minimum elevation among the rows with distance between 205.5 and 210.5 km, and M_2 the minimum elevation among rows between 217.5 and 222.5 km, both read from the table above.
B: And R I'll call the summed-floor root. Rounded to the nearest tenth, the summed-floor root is 7.8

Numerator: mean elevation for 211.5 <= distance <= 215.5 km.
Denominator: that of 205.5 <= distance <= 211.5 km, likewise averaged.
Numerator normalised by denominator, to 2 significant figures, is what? 1.3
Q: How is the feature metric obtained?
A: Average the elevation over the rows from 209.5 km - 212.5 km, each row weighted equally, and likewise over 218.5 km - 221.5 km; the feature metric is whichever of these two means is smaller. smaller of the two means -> 32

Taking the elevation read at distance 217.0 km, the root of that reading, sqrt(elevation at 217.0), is 6.8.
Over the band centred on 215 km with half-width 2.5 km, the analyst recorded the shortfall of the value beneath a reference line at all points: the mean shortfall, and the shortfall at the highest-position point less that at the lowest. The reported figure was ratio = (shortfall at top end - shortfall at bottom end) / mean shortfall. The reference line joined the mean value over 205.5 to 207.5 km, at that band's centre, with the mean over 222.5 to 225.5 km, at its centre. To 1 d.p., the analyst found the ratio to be 0.2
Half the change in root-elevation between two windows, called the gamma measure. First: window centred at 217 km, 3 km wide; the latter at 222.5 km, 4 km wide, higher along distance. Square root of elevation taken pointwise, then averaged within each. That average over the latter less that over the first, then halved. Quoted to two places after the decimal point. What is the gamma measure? -0.91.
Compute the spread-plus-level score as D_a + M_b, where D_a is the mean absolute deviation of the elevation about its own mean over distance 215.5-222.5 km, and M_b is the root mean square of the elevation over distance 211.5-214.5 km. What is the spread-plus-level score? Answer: 54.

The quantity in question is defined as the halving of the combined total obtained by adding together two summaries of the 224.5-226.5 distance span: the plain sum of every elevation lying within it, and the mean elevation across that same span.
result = 33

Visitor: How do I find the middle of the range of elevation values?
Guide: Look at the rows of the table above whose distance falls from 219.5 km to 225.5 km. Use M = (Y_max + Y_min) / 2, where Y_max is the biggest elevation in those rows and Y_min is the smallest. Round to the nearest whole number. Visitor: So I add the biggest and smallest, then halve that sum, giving 27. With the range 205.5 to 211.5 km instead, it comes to 37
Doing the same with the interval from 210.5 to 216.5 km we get 45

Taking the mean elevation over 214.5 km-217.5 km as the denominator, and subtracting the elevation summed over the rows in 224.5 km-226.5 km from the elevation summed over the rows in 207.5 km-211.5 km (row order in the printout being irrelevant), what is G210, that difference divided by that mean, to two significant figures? 2.1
